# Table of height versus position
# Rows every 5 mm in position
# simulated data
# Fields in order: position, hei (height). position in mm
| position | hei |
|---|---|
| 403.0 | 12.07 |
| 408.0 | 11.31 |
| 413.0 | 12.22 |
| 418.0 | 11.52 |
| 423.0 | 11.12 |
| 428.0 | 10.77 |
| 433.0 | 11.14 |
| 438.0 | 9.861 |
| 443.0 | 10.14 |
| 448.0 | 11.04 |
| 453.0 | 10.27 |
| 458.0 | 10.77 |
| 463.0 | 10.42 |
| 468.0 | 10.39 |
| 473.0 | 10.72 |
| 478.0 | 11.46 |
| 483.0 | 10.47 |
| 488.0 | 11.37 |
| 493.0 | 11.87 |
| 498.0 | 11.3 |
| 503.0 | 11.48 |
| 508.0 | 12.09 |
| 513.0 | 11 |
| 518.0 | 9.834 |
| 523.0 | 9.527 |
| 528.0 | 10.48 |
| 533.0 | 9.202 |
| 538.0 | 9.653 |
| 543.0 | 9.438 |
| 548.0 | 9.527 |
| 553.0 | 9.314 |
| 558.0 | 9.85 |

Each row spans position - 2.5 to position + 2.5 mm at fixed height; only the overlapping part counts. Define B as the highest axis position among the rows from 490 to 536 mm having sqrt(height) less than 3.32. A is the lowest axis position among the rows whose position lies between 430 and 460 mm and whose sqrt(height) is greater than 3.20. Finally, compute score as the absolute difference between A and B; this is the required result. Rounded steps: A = 433.0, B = 533.0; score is 100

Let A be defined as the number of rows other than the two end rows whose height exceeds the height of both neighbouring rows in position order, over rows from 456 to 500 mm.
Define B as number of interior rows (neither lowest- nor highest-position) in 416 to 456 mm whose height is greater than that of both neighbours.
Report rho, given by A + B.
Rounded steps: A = 2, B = 2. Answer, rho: 4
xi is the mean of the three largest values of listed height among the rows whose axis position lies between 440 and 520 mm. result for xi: 11.8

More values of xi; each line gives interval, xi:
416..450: 11.3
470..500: 11.6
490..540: 11.8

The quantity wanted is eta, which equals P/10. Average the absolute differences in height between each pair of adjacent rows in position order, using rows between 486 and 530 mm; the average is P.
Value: 0.0672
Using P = 0.672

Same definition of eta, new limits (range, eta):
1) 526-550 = 0.0508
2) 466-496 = 0.0692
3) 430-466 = 0.0680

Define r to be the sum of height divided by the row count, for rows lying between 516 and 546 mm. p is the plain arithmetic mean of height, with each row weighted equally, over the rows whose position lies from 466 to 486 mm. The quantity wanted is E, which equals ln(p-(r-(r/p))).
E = 0.7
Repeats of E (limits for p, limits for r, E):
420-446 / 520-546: 0.6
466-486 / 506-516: -1.2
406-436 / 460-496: 0.3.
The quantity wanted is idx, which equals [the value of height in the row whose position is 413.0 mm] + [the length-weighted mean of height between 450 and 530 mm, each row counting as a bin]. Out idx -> 23.1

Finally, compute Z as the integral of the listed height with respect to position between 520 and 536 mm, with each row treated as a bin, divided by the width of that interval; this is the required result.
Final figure 9.7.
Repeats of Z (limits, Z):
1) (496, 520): 11.2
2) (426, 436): 10.9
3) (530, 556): 9.5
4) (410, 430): 11.4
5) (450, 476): 10.5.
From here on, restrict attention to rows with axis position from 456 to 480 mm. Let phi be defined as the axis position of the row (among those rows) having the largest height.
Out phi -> 478.0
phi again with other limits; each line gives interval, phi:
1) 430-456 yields 433.0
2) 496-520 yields 508.0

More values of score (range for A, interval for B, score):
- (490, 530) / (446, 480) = 20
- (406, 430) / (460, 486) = 75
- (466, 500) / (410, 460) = 10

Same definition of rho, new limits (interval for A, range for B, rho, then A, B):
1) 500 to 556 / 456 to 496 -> 5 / 4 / 1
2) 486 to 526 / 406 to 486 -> 7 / 2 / 5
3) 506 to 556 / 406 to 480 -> 7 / 3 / 4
